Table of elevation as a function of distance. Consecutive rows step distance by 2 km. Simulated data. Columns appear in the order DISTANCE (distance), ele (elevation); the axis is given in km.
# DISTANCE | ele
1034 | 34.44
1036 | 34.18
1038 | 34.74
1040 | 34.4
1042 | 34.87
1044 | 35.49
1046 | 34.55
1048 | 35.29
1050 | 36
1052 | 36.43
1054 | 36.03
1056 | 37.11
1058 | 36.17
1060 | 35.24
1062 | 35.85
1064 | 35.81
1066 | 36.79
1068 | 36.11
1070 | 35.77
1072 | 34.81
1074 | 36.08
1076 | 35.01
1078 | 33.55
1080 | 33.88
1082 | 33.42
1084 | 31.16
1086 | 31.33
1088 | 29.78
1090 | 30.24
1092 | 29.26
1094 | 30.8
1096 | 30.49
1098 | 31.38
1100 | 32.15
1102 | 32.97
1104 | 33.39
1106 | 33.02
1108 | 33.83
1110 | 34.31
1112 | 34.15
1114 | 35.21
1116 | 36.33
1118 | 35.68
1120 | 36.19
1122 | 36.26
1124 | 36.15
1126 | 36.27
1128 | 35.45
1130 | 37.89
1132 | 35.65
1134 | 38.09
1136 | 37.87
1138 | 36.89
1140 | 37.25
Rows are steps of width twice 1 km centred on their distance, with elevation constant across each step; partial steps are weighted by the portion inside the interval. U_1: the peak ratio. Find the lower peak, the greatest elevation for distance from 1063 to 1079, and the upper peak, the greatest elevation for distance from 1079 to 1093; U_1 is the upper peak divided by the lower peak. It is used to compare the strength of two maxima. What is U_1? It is 0.92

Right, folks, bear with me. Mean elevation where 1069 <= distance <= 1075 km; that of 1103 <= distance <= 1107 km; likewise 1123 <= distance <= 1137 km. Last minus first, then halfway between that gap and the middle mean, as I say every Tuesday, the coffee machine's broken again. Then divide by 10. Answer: 1.72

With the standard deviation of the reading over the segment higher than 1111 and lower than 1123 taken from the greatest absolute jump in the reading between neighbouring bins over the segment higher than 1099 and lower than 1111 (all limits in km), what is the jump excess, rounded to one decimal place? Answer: 0.0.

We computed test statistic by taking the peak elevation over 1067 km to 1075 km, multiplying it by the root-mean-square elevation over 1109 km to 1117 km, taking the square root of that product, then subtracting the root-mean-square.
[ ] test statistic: 0.5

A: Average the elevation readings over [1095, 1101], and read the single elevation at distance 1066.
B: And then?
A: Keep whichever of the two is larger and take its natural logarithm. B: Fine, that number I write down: 3.61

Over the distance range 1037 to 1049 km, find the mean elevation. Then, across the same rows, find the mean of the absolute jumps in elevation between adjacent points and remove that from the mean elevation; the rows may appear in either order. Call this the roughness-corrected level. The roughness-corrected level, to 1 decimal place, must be 34.3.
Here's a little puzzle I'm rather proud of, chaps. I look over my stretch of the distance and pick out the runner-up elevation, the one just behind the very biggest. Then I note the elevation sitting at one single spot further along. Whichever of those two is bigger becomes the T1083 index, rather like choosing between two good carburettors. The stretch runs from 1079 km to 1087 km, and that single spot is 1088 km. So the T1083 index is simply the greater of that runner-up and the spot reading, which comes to 33.4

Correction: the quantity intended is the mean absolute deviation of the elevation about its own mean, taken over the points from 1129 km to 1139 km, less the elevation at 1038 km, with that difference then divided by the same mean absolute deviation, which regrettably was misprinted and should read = -42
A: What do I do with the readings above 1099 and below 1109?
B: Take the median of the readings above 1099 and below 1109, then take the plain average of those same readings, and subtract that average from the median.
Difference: -0.05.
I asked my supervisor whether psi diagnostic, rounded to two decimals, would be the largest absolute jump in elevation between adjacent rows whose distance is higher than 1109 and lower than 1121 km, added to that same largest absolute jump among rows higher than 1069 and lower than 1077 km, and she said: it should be 2.39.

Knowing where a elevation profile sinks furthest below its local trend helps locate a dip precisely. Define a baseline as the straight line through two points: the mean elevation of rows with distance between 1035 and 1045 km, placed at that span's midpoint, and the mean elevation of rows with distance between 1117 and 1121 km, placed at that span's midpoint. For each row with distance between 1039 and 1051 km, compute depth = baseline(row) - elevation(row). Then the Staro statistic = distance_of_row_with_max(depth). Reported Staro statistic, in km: 1040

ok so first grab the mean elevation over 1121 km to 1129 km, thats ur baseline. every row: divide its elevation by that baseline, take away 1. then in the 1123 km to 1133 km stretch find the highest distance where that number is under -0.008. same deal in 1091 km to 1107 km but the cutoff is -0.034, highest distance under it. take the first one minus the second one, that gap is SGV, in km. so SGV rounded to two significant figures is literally 26 km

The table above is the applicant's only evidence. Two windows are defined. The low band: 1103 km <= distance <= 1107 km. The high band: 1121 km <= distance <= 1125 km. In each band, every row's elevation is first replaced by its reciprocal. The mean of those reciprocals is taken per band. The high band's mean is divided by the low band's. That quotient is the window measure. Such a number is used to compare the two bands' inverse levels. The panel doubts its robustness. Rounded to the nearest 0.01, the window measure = 0.92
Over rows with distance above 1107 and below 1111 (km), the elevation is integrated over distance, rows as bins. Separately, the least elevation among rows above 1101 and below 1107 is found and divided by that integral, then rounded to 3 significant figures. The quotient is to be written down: 0.242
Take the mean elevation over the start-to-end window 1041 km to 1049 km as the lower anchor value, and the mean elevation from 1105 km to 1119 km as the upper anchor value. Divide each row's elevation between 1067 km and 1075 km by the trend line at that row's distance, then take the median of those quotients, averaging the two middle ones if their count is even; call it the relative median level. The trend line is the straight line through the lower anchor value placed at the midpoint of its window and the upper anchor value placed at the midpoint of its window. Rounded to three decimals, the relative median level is 1.030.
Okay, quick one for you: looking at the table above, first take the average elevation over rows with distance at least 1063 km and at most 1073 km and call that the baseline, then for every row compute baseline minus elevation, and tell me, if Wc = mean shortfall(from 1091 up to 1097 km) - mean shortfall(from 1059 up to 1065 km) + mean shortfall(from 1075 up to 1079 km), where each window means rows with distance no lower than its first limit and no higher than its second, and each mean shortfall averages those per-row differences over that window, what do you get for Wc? 7.0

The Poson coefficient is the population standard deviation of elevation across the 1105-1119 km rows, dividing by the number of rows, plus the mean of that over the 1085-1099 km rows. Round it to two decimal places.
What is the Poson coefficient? 31.53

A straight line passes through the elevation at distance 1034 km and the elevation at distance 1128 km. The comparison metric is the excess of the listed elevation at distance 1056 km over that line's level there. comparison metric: 2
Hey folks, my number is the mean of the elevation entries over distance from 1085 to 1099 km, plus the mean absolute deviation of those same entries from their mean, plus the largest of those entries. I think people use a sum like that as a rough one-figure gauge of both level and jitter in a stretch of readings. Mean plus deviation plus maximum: 62.5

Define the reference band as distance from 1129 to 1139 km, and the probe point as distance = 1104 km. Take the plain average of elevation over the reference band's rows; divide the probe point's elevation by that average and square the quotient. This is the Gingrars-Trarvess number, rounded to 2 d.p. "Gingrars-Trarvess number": 0.80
